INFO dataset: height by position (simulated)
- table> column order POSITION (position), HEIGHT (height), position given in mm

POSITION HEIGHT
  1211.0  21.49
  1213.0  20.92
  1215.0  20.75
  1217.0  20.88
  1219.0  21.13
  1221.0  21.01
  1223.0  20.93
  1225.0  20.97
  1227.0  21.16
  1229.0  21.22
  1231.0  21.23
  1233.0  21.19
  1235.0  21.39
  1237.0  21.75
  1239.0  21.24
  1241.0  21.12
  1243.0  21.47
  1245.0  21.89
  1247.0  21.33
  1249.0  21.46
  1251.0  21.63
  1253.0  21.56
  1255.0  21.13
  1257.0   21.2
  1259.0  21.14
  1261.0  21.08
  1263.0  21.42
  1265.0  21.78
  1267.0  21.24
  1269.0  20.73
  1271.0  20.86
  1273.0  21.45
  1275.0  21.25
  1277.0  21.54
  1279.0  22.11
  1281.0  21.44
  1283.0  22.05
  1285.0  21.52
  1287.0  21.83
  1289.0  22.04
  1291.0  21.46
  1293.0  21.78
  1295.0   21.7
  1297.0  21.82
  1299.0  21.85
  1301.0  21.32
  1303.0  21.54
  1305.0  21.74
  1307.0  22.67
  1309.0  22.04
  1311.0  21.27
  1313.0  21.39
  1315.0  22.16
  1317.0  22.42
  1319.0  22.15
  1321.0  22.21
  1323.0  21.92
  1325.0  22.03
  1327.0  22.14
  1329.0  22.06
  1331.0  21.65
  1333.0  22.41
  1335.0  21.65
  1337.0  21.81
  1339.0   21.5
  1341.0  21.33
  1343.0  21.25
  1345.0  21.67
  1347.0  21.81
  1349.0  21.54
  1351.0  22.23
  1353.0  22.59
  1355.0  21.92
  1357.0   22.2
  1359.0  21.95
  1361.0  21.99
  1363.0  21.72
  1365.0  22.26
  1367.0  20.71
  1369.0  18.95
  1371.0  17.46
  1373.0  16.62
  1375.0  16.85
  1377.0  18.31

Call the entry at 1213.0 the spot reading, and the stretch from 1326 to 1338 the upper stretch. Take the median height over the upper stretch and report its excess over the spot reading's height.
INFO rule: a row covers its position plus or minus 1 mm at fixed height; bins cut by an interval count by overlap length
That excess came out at 1.0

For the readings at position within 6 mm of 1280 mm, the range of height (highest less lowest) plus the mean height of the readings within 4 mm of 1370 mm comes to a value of 19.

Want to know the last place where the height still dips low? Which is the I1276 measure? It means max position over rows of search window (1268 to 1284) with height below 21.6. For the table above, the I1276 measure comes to 1281.0 mm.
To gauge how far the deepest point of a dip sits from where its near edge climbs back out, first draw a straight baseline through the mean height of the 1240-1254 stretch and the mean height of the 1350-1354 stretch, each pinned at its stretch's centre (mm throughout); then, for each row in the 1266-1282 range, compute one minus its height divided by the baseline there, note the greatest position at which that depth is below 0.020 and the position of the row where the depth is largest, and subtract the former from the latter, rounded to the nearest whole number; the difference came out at -12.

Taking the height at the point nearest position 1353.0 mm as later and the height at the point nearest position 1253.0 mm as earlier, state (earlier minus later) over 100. -0.010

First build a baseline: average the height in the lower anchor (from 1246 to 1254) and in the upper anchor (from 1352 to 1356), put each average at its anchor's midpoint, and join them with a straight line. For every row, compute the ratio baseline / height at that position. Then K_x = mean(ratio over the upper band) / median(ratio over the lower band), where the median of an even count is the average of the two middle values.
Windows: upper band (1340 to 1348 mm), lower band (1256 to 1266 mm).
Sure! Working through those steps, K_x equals 1.015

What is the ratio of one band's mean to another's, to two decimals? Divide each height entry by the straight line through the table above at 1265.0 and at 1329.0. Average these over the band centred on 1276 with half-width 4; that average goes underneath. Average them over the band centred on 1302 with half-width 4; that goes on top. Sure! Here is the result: 1.00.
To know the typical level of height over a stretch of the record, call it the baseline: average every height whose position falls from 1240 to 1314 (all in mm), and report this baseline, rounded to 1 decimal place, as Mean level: 21.5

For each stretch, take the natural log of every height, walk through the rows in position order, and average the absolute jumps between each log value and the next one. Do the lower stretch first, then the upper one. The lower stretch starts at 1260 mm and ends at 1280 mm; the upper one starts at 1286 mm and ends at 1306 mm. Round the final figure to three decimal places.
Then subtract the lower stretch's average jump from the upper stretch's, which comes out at -0.007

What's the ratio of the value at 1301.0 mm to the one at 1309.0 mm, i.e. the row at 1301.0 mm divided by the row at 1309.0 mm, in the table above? 0.97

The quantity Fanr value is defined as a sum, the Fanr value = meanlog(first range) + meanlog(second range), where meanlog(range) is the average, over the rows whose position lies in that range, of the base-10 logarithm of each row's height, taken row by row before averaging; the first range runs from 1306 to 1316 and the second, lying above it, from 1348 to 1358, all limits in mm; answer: 2.68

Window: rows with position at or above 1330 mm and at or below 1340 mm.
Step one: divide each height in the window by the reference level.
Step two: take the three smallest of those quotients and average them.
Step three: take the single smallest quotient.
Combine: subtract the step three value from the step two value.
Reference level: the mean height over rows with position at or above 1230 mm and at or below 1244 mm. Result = 0.0047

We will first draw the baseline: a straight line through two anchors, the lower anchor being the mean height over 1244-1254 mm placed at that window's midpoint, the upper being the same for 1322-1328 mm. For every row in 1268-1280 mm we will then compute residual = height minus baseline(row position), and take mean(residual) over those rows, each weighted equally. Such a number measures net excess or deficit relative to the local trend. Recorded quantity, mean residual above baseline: -0.40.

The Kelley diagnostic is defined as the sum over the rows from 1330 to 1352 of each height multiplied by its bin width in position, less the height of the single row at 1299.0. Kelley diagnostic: 456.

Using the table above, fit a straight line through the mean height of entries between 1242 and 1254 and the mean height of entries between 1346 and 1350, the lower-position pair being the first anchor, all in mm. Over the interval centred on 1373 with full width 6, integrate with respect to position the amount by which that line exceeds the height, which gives 28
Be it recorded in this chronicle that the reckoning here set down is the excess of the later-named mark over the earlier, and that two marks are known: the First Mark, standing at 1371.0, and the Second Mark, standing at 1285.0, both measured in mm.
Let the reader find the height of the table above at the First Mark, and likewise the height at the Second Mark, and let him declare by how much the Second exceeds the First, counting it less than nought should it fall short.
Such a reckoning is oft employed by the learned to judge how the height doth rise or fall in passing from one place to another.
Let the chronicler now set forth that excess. 4.1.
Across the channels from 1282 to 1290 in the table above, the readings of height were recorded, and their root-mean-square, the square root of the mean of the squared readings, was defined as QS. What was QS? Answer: 21.9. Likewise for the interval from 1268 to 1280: 21.3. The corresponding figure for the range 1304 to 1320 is 22.0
